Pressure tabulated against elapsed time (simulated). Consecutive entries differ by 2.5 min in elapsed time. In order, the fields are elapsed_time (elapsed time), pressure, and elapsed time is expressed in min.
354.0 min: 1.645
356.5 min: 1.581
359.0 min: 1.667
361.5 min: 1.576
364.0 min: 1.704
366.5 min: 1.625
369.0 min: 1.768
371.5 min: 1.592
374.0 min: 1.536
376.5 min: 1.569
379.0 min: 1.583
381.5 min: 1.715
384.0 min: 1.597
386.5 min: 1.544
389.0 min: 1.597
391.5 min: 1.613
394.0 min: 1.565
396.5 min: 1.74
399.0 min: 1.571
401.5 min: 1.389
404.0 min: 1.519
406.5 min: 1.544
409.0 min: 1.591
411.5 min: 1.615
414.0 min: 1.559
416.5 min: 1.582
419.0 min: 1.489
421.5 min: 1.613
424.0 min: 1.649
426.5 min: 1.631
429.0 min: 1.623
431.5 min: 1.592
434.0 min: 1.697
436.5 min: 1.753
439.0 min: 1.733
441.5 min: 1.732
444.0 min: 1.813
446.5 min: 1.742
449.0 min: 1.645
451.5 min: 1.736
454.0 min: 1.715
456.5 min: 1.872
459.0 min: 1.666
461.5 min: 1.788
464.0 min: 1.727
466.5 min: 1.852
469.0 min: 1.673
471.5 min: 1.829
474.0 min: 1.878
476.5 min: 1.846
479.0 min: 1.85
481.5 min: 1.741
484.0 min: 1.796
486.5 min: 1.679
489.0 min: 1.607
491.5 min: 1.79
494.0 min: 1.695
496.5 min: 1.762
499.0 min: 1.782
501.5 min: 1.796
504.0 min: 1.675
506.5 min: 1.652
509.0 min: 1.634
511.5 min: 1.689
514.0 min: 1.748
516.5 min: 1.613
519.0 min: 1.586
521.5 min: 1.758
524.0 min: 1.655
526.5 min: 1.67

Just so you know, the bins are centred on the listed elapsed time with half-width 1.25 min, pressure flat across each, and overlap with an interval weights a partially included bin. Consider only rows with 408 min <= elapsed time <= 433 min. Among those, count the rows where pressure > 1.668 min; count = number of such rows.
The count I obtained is 0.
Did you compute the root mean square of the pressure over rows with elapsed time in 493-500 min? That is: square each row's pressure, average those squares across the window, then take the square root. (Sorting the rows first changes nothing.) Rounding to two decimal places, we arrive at 1.75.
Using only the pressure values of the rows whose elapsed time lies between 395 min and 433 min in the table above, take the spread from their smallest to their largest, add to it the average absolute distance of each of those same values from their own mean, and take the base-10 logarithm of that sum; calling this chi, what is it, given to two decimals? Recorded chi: -0.39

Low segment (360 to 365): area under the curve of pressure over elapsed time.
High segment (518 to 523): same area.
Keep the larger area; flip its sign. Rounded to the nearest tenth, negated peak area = -8.4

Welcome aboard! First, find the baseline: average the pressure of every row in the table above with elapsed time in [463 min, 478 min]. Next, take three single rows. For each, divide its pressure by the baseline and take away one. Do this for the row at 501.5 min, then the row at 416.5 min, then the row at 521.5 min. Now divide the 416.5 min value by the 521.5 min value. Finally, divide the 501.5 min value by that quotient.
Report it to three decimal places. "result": -0.001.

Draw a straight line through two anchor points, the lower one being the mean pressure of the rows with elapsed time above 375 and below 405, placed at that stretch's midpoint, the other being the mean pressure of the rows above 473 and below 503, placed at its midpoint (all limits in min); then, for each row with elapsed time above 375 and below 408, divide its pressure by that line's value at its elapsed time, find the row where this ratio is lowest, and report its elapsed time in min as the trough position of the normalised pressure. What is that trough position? 401.5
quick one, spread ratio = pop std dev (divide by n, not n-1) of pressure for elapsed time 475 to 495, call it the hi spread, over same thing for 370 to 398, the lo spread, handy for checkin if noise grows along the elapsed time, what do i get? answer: 1.3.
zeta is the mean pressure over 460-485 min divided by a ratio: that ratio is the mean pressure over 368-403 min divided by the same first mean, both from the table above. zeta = 2.02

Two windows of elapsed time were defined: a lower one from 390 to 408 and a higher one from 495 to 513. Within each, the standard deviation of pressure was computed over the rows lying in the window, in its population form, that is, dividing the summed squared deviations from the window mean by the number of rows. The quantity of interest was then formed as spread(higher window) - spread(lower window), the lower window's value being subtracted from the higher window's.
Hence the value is -0.036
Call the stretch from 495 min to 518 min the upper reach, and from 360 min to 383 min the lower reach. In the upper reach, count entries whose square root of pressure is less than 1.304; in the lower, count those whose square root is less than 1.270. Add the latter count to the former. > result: 10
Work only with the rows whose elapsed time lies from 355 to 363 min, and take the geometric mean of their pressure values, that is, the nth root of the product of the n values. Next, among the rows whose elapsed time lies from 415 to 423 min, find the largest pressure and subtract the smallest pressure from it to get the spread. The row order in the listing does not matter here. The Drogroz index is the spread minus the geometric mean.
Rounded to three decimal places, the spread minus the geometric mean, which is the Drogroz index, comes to -1.483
